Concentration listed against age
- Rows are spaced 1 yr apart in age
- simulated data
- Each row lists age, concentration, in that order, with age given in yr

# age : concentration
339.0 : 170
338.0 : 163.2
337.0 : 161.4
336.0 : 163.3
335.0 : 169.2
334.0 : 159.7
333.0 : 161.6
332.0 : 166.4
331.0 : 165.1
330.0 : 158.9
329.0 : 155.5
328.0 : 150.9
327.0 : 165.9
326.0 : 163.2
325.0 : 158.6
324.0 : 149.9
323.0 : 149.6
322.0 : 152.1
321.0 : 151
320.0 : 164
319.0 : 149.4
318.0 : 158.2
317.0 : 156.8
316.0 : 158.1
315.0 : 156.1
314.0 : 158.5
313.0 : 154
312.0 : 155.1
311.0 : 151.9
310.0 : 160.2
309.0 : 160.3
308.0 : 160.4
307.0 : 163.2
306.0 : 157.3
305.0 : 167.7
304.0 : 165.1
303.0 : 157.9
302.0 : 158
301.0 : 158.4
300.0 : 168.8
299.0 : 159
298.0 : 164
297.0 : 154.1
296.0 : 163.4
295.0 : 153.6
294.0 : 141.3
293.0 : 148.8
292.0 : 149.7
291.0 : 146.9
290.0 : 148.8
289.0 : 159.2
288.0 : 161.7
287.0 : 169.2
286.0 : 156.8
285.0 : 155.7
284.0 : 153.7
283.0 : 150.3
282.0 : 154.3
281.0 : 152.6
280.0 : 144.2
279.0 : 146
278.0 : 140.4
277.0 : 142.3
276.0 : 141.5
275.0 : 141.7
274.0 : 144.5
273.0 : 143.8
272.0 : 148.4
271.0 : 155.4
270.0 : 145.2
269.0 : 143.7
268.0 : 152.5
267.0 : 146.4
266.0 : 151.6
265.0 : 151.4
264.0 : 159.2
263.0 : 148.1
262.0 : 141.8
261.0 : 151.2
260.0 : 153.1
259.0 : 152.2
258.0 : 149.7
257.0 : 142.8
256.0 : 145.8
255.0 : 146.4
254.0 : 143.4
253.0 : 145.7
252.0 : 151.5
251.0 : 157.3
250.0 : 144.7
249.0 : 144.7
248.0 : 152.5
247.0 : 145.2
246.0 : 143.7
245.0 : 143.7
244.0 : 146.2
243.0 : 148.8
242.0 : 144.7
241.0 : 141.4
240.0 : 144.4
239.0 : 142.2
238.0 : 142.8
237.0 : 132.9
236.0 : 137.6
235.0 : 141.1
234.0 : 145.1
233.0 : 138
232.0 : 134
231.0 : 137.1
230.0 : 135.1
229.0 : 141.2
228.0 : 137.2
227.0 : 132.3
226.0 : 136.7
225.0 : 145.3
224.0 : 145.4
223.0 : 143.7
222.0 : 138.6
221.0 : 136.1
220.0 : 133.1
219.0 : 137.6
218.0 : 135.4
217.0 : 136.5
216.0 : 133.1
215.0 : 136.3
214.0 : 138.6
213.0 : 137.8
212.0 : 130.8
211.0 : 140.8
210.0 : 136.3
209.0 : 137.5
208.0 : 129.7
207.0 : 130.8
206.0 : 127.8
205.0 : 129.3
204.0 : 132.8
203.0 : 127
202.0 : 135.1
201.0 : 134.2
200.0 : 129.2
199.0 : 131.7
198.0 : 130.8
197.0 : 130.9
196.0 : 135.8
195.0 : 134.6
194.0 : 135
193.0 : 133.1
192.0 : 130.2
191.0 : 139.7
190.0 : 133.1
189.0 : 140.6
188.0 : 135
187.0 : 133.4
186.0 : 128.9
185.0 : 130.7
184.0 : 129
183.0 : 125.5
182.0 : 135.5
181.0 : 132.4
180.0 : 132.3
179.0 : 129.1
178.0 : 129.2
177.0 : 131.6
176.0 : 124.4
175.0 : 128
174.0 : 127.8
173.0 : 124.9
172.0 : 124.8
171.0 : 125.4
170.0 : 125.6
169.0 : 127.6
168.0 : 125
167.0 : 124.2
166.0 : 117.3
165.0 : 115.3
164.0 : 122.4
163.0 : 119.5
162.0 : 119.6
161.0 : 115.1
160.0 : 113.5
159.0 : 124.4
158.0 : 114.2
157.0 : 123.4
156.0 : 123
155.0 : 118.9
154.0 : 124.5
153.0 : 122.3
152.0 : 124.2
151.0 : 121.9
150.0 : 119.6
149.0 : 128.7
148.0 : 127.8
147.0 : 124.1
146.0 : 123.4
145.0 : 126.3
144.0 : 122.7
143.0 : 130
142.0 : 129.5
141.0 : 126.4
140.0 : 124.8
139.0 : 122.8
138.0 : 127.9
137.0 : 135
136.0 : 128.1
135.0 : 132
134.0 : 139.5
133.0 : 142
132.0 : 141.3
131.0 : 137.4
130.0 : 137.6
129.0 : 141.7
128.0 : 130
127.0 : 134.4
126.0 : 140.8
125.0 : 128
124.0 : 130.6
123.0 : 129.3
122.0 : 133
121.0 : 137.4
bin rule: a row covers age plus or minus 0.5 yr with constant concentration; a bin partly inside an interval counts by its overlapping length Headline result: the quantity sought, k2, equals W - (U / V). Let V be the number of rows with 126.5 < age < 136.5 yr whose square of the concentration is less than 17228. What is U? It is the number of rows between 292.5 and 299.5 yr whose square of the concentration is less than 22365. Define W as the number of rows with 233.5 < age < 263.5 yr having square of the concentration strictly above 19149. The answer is 27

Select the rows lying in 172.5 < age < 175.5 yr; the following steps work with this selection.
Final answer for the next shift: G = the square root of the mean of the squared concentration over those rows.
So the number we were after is 127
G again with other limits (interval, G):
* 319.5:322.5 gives 156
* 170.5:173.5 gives 125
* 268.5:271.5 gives 148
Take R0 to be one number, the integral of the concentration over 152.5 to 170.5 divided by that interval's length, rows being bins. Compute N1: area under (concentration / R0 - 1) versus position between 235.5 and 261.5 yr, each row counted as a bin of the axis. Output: 5.4 yr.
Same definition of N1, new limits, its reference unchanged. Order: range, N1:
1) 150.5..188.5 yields 1.3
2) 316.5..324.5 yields 2.2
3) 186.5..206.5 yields 2.0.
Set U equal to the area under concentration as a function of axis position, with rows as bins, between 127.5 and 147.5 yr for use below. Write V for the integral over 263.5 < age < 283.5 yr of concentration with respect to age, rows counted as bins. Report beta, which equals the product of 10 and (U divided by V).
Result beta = 8.9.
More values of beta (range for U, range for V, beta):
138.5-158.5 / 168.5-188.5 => 9.6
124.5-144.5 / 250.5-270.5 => 8.9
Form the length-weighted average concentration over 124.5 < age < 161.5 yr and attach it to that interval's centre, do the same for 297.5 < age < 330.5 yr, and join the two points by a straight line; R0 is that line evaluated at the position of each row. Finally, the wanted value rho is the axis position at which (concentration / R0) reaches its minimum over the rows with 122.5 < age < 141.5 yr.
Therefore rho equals 139.0 yr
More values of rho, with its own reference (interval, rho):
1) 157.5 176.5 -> 160.0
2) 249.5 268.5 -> 262.0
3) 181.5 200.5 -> 183.0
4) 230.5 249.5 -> 237.0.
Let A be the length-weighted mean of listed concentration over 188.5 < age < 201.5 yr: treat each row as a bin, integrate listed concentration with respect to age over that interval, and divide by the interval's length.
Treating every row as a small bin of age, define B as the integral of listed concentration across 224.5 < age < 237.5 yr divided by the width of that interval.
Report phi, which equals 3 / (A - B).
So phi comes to -0.7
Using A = 134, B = 138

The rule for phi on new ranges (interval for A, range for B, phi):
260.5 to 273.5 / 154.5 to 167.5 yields 0.1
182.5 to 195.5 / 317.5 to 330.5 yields -0.1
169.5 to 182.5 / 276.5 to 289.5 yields -0.1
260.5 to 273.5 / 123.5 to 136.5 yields 0.2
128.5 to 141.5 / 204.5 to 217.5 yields -4.4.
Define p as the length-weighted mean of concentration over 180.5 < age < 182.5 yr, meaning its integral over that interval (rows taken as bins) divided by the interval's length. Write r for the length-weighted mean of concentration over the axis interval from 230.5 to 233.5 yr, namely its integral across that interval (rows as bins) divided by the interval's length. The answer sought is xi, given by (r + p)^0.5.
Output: 16.4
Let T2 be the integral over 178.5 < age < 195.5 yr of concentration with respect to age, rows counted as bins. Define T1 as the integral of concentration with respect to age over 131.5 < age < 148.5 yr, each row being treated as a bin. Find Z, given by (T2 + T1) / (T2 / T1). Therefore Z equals 4354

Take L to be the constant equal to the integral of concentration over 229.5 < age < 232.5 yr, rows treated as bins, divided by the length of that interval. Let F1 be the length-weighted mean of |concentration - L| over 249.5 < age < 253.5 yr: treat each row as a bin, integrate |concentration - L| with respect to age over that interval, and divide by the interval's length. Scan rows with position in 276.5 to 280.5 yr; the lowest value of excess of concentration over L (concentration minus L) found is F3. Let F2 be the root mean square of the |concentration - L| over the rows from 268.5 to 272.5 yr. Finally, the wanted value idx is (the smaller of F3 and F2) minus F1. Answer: -9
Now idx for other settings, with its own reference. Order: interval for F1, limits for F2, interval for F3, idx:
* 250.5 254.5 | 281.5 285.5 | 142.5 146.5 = -27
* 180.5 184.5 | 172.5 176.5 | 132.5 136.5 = -12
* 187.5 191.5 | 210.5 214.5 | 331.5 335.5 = 1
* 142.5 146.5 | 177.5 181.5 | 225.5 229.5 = -13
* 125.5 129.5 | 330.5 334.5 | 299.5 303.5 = 18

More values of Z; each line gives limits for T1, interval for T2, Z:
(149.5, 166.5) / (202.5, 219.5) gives 3864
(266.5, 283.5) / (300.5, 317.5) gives 4796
